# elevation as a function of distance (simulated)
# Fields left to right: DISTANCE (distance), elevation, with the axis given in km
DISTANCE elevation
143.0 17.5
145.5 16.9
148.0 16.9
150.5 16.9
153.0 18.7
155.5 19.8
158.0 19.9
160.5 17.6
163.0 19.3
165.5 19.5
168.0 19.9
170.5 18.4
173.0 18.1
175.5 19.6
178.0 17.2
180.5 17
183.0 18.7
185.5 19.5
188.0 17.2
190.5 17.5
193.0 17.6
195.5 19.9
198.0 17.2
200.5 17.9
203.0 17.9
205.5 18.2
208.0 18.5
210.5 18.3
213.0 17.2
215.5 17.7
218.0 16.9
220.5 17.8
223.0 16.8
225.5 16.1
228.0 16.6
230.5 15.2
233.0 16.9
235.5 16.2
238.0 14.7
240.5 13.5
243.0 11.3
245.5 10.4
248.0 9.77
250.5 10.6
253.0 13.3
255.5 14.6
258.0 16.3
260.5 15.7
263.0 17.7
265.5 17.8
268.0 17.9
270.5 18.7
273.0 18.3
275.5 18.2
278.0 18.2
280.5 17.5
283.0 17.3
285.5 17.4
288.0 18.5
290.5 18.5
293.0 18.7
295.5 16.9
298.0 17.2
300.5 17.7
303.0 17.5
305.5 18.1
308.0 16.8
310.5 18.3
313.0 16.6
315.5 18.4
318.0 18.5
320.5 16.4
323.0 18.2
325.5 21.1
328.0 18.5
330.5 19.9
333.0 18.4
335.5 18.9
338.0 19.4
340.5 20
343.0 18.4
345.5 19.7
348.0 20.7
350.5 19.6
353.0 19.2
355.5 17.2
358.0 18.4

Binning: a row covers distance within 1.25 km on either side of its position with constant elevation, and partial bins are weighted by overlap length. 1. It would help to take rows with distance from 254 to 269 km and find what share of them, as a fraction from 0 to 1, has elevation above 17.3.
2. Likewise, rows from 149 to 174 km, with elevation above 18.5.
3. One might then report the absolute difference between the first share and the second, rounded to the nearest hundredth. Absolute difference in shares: 0.10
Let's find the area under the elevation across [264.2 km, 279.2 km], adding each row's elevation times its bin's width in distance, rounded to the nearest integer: 273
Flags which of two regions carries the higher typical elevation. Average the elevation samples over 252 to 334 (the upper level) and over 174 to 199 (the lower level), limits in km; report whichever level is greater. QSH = 18.1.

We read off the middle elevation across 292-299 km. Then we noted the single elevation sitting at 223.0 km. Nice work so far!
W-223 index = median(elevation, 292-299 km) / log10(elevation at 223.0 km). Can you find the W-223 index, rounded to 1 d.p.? 14.0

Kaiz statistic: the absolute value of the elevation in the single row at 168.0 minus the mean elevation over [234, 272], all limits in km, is 5.3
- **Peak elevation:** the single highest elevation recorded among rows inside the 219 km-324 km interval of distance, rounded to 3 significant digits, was 18.7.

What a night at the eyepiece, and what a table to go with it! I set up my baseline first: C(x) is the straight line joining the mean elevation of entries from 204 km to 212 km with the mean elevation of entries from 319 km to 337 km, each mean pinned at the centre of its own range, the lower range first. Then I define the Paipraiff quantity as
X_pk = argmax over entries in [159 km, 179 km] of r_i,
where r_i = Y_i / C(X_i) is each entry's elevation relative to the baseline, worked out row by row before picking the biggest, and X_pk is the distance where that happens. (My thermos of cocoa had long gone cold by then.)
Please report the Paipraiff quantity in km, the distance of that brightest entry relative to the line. 168.0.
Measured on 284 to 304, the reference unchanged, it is 293.0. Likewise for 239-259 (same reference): 258.0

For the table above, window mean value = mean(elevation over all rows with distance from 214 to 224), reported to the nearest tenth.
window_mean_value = 17.3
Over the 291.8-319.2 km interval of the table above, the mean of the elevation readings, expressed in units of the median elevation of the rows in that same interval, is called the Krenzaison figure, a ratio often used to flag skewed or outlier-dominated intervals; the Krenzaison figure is 1.00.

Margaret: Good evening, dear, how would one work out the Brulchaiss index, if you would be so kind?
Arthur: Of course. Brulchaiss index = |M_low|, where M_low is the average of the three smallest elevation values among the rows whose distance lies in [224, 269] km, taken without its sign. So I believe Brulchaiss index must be 10.3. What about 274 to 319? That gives 16.8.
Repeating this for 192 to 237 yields 15.8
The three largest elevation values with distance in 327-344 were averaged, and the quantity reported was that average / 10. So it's 1.98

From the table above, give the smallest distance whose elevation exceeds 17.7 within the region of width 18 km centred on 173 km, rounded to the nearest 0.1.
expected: 165.5 km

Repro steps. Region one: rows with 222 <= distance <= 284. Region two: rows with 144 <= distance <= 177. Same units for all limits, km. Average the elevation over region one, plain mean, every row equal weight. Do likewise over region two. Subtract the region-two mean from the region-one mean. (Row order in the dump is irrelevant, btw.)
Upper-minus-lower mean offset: -3.0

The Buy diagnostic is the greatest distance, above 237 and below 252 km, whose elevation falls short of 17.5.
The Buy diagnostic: 250.5 km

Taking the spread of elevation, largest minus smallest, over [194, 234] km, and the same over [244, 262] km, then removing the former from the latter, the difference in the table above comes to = 1.8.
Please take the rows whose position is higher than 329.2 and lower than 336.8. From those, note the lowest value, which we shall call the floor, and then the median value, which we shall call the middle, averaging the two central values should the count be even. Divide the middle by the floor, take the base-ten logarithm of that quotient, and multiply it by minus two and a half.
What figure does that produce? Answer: -0.029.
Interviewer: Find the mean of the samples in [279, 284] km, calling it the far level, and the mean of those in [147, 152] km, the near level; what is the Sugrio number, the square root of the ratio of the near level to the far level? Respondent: 0.99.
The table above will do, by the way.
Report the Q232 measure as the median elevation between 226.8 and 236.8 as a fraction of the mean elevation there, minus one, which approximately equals 0.011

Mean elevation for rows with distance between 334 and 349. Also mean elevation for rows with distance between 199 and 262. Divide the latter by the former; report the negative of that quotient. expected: -0.80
